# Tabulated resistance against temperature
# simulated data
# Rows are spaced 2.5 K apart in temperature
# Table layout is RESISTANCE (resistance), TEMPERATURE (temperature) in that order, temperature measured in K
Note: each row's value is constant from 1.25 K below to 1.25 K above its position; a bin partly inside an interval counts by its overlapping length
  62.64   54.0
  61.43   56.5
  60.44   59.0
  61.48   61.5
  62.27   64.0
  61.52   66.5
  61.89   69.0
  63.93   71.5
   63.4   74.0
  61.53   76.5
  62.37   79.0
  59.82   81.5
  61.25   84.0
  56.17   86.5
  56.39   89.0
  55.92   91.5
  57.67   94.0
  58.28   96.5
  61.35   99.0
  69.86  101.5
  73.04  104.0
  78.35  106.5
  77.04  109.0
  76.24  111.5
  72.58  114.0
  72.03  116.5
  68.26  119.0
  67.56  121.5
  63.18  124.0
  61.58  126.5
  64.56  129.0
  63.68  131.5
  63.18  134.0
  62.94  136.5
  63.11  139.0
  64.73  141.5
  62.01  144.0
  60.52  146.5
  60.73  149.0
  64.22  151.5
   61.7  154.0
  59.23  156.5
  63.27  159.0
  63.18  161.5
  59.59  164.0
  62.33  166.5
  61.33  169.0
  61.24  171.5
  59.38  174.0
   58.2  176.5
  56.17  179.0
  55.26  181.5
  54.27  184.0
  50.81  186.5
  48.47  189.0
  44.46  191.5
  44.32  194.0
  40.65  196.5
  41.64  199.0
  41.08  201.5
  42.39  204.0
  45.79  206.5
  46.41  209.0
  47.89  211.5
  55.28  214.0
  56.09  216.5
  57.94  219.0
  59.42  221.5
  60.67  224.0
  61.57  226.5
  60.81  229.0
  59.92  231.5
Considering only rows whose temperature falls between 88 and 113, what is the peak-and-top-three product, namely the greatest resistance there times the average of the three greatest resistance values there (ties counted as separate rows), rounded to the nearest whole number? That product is 6049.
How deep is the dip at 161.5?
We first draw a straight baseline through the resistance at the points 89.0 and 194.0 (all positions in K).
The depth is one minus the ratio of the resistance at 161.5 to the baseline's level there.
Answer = -0.31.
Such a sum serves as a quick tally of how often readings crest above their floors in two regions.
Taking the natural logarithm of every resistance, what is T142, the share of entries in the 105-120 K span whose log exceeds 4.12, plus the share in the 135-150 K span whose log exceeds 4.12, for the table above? 1.67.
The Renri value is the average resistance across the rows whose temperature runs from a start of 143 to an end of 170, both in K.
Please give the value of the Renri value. 61.6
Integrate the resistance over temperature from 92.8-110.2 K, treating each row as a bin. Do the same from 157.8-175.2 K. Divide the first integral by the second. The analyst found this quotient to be 1.11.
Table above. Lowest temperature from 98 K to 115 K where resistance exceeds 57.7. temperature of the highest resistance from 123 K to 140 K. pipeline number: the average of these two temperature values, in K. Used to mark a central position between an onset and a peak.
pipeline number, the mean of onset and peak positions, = 114.0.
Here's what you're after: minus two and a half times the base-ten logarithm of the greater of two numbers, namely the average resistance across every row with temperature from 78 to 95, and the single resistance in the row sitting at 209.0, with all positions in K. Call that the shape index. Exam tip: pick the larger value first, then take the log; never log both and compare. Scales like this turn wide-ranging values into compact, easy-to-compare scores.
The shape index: -4.42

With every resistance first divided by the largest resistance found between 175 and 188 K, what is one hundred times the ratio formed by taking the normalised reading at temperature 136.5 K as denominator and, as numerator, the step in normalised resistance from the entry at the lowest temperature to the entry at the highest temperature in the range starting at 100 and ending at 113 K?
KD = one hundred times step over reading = 10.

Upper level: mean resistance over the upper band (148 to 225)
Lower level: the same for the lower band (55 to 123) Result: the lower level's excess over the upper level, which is 10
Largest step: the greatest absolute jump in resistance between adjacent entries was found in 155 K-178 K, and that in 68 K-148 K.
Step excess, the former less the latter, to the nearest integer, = -4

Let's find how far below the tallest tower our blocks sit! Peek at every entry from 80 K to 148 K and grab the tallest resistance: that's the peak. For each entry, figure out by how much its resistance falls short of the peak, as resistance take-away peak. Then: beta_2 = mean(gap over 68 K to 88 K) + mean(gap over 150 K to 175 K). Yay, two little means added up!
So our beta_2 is -33.9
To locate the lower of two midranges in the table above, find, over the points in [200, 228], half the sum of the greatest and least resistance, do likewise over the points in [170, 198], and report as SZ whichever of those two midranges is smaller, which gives 51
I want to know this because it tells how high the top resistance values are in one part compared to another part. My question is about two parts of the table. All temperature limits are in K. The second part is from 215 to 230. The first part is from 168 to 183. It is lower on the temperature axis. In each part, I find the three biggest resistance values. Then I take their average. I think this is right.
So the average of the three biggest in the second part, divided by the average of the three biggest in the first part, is 1.01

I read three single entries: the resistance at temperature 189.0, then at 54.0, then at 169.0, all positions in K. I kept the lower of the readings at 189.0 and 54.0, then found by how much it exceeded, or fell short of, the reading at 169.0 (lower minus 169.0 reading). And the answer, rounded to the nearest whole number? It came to -13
